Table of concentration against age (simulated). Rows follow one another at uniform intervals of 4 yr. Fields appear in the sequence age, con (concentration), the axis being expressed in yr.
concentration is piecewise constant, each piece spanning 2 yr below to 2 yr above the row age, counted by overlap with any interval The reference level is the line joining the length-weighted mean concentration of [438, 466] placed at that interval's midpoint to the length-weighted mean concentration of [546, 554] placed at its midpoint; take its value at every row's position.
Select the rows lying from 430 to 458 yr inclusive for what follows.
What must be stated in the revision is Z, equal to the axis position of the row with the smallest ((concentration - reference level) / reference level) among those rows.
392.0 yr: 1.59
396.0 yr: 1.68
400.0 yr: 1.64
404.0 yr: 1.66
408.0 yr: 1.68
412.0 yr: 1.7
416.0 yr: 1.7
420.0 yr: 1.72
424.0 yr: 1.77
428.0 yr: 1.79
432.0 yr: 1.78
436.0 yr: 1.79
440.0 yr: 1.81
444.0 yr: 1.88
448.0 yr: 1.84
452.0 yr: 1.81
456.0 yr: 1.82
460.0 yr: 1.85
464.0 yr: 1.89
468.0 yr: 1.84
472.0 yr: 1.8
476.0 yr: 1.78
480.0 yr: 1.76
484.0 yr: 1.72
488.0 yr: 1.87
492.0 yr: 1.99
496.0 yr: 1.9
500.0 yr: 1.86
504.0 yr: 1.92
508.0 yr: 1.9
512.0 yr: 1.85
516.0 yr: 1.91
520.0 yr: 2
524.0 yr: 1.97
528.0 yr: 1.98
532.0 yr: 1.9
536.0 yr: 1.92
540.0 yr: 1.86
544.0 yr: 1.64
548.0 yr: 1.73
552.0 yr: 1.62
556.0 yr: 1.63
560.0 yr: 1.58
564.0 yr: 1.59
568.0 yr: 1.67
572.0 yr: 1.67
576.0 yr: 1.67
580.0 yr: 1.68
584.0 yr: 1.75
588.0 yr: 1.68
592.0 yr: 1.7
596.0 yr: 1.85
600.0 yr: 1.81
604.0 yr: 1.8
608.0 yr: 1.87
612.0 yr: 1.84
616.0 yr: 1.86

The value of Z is 432.0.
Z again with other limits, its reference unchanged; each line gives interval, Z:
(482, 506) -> 484.0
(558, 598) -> 560.0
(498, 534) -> 500.0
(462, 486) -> 484.0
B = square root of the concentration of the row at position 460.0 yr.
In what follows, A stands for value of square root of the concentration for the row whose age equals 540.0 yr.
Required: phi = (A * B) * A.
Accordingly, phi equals 2.53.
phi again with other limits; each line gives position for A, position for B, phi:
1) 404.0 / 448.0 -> 2.25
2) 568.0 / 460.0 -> 2.27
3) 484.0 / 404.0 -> 2.22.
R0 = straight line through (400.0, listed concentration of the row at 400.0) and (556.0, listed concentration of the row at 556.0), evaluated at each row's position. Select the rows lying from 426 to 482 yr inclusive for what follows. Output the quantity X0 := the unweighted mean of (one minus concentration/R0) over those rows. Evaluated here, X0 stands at -0.11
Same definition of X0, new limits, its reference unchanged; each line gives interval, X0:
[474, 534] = -0.16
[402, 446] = -0.07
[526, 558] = -0.09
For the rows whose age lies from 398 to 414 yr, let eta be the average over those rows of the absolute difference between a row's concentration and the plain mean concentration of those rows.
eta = 0.020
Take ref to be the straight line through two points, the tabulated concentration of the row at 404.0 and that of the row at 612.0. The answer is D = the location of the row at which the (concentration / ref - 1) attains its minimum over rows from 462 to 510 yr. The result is 484.0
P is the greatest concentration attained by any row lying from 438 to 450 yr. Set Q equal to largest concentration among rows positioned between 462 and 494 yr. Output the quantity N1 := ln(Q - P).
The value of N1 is -2.2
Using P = 1.88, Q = 1.99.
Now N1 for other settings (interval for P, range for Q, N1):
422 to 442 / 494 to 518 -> -2.2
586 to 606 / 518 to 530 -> -1.9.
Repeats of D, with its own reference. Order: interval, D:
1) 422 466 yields 424.0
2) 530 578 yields 560.0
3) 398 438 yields 400.0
